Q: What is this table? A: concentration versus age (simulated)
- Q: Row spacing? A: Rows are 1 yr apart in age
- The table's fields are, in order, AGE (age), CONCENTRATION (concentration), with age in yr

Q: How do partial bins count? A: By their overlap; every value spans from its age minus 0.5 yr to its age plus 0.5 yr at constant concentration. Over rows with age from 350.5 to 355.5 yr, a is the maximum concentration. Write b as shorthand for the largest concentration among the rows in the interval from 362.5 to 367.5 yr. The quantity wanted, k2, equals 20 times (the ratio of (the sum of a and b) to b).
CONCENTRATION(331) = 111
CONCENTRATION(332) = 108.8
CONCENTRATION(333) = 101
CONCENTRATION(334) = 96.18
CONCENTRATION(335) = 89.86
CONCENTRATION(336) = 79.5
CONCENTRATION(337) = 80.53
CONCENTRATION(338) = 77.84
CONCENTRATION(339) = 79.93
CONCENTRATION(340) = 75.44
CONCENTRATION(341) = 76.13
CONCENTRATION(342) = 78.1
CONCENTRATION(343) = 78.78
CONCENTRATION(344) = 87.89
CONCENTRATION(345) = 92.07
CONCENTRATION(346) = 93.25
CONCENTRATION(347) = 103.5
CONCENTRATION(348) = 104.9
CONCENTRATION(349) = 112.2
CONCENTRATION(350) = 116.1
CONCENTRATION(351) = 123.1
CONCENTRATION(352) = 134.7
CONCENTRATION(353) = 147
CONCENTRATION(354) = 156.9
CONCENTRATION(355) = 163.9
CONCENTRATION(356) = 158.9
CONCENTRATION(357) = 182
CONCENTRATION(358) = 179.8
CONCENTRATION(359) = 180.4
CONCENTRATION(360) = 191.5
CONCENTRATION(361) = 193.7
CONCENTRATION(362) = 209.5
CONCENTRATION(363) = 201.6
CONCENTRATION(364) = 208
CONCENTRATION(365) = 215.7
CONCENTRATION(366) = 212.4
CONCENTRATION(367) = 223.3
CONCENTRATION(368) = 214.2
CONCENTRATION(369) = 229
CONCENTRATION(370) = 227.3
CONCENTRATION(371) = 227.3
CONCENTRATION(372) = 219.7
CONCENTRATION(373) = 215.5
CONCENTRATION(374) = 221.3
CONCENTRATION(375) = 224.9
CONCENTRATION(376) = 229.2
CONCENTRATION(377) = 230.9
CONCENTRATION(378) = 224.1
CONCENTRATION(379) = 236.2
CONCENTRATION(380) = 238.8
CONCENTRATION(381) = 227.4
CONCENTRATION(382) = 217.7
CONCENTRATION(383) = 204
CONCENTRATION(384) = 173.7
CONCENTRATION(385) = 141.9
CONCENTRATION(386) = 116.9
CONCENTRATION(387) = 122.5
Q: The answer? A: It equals 35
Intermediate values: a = 163.9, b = 223.3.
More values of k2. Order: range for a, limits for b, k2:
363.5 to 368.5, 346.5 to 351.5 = 56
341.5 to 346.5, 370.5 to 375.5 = 28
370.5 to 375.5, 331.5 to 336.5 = 62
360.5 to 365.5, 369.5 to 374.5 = 39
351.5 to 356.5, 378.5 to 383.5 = 34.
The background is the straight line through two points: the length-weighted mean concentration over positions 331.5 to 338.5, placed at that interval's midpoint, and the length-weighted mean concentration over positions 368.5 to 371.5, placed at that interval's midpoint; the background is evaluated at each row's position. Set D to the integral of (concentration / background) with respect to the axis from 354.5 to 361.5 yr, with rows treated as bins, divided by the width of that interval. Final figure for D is 0.99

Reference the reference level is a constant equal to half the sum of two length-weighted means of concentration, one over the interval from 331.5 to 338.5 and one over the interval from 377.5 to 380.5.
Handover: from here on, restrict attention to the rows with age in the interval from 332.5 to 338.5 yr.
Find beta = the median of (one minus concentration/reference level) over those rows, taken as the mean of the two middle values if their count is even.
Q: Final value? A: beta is 0.5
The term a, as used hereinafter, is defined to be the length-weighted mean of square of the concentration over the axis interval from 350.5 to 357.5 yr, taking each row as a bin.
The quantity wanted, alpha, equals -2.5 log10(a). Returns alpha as -10.9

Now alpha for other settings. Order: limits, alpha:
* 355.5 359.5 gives -11.2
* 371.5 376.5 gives -11.7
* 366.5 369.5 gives -11.7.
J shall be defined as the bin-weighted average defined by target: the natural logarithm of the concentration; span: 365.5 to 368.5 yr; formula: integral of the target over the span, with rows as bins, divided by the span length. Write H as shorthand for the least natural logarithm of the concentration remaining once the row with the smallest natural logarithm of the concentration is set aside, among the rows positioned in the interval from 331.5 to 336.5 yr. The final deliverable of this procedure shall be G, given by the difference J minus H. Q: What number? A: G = 0.9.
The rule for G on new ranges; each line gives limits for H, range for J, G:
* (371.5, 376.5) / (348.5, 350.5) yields -0.7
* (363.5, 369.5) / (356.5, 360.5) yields -0.1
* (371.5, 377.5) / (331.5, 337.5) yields -0.9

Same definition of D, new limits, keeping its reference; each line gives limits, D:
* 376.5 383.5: 0.85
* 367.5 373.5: 0.97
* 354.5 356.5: 0.94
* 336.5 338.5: 0.79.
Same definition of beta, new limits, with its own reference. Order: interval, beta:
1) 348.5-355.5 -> 0.2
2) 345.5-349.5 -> 0.4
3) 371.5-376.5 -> -0.4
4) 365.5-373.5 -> -0.4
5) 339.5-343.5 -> 0.5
